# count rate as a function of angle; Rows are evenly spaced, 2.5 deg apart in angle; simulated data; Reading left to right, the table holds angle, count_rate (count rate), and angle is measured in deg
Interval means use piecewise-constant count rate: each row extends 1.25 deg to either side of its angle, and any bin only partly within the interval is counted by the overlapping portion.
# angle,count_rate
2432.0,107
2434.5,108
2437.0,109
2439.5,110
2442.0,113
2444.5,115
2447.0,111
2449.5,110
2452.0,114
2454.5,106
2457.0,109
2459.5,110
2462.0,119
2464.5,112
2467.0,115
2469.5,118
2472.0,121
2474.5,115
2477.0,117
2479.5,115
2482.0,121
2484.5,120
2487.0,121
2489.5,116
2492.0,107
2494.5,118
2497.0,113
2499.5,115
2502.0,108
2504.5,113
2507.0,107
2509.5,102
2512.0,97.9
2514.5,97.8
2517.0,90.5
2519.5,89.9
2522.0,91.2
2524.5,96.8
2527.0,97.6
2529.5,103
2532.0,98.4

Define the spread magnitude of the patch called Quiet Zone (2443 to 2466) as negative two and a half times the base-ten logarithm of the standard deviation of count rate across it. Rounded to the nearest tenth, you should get -1.4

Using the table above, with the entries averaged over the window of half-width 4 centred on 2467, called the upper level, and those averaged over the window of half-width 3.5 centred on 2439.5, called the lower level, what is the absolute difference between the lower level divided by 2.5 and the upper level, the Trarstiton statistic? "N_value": 71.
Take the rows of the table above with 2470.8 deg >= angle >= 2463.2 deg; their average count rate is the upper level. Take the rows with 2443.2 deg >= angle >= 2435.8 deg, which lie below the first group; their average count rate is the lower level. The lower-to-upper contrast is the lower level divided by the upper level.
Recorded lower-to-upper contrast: 0.96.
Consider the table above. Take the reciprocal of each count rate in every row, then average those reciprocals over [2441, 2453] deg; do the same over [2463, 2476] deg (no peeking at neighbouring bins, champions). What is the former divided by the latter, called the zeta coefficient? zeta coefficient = 1.03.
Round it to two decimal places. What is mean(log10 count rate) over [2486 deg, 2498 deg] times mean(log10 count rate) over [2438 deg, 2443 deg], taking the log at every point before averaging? 4.22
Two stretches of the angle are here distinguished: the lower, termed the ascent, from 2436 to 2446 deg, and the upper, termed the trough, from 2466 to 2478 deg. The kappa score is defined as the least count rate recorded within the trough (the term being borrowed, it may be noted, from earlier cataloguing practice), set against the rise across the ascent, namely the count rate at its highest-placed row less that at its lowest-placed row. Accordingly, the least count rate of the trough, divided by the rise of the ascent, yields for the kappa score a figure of 19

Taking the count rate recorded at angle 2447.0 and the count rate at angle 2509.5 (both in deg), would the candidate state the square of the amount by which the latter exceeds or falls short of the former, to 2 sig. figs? 81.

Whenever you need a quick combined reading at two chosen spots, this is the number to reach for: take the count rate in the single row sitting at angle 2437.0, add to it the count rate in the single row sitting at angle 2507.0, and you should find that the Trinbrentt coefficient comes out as 216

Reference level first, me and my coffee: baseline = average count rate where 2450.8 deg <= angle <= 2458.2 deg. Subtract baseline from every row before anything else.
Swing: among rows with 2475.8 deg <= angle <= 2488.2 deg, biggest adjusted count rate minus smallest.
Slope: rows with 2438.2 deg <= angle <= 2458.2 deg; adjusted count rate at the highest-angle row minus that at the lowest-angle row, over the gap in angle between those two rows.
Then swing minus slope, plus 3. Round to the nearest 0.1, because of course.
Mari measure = 9.1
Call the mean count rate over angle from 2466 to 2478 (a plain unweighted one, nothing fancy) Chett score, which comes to 117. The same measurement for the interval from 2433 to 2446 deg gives 111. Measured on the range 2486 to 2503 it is 114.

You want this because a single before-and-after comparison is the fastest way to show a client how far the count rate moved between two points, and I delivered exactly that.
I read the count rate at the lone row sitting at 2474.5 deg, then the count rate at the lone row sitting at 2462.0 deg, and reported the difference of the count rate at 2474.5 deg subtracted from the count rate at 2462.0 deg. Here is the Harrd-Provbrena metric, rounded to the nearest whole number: 4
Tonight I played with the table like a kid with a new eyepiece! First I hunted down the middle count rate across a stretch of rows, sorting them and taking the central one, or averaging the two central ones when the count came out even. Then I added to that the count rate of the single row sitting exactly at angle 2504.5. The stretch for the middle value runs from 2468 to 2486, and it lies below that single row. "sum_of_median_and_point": 231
